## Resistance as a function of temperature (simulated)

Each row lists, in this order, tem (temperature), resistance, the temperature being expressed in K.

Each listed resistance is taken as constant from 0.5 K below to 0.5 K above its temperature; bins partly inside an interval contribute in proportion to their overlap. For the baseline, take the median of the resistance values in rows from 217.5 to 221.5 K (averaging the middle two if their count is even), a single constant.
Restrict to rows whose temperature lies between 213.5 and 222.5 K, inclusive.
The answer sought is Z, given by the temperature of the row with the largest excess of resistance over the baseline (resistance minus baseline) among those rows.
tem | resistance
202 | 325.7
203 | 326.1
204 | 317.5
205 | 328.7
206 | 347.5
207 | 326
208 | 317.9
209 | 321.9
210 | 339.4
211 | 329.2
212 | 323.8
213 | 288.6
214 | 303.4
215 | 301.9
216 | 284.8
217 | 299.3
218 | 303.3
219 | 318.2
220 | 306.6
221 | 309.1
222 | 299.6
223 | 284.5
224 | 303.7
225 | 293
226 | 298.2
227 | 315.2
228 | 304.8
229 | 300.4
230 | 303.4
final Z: 219 K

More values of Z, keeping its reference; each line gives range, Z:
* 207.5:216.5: 210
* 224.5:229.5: 227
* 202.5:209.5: 206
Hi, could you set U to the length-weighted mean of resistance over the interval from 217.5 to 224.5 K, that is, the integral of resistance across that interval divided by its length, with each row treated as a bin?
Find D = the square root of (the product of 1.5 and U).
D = 21.3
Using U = 304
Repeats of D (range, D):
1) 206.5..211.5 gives 22.1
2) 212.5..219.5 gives 21.2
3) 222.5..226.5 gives 21.0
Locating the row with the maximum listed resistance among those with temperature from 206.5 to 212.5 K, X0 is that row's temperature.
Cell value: 210 K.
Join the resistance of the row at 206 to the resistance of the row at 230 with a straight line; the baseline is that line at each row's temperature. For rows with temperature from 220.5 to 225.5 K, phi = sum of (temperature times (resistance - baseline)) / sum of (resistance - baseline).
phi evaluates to 223.1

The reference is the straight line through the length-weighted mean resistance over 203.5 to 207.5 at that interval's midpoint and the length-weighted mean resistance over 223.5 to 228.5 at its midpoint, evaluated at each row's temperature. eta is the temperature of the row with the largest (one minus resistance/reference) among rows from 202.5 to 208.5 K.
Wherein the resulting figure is 204 K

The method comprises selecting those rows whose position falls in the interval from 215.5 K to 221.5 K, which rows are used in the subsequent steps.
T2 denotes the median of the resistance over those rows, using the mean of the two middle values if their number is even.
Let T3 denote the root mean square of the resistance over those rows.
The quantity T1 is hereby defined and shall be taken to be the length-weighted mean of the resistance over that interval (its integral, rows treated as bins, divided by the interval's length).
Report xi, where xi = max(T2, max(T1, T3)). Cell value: 305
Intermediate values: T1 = 304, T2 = 305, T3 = 304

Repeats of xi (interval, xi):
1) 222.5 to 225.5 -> 294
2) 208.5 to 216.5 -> 313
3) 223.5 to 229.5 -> 303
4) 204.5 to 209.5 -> 329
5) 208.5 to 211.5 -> 330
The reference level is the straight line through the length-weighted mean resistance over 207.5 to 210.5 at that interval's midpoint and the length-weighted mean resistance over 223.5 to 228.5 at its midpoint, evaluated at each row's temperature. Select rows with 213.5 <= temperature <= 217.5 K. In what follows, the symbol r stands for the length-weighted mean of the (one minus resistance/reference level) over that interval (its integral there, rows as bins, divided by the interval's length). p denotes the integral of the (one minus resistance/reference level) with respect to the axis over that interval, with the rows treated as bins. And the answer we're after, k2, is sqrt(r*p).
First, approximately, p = 0.25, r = 0.06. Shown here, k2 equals 0.13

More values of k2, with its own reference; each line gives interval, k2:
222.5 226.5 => 0.07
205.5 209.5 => 0.00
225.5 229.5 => 0.02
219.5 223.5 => 0.06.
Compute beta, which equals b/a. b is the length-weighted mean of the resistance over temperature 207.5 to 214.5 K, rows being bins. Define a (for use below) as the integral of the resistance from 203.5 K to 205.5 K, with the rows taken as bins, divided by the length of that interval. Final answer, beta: 0.98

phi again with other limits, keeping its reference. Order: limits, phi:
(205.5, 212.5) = 208.9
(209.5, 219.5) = 215.0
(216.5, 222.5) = 219.1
